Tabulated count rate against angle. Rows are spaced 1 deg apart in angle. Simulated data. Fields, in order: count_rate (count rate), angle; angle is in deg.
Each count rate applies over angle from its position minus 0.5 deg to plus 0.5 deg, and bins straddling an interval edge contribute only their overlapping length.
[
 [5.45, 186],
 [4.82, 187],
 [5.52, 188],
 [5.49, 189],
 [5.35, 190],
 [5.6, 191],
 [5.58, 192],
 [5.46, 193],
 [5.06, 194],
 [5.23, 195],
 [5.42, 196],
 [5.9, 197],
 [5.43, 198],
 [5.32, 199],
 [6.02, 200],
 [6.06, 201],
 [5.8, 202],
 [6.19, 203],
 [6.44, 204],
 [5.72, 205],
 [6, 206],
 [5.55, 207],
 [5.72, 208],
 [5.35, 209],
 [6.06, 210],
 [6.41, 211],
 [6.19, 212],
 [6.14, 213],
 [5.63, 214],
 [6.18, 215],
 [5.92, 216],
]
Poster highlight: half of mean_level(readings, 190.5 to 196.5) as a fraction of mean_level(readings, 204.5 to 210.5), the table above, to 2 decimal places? 0.47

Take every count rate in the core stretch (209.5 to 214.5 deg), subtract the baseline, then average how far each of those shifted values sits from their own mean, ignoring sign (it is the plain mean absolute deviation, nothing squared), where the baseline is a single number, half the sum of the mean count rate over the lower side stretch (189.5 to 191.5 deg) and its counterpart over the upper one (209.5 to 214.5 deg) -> 0.19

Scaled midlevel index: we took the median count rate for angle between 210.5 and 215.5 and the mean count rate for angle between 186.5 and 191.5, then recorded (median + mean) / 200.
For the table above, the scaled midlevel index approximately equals 0.0577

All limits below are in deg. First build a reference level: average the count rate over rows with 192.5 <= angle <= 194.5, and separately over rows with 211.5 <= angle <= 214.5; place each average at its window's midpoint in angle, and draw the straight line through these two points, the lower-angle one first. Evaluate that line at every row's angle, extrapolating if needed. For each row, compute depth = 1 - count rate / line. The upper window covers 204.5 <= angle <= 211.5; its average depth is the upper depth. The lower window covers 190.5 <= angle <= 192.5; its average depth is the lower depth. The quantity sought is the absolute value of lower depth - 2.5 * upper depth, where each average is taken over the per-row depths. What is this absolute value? 0.066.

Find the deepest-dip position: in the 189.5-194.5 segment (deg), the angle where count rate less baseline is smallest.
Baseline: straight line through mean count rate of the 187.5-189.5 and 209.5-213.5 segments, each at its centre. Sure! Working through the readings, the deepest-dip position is 194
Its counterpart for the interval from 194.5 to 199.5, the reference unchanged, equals 199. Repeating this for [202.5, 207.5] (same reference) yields 207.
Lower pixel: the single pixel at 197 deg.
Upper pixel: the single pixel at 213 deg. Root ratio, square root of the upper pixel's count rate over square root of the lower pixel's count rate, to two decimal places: 1.02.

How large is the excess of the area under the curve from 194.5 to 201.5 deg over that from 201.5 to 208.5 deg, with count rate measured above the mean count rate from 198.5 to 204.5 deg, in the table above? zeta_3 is -2.0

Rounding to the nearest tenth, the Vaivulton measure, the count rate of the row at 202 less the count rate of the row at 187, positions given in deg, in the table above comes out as 1.0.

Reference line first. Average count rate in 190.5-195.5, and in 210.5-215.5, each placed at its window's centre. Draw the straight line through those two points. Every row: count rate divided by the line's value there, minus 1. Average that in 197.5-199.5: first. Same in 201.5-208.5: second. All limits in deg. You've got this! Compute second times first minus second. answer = -0.02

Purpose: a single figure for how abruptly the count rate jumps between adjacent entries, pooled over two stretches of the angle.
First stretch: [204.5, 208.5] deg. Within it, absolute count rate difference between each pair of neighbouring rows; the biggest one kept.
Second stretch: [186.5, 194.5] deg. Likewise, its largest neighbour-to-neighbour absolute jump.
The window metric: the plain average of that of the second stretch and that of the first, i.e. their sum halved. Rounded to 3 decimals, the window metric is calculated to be 0.575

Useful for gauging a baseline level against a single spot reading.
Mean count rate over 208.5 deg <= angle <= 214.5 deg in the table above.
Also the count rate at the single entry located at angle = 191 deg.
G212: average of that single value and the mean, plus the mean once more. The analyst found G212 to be 11.7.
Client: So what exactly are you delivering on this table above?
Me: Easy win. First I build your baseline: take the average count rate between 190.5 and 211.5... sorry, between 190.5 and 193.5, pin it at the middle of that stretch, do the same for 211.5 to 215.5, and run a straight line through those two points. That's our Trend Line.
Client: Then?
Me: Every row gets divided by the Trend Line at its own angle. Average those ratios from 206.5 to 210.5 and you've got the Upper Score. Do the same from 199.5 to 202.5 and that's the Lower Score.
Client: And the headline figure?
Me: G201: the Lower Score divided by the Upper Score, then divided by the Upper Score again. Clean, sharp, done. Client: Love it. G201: 1.13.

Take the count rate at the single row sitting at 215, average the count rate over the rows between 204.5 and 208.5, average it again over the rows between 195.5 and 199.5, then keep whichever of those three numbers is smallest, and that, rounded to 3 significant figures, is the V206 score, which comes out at 5.52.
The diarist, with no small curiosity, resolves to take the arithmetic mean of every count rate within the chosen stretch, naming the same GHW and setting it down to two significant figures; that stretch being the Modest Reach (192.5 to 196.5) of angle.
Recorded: 5.3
